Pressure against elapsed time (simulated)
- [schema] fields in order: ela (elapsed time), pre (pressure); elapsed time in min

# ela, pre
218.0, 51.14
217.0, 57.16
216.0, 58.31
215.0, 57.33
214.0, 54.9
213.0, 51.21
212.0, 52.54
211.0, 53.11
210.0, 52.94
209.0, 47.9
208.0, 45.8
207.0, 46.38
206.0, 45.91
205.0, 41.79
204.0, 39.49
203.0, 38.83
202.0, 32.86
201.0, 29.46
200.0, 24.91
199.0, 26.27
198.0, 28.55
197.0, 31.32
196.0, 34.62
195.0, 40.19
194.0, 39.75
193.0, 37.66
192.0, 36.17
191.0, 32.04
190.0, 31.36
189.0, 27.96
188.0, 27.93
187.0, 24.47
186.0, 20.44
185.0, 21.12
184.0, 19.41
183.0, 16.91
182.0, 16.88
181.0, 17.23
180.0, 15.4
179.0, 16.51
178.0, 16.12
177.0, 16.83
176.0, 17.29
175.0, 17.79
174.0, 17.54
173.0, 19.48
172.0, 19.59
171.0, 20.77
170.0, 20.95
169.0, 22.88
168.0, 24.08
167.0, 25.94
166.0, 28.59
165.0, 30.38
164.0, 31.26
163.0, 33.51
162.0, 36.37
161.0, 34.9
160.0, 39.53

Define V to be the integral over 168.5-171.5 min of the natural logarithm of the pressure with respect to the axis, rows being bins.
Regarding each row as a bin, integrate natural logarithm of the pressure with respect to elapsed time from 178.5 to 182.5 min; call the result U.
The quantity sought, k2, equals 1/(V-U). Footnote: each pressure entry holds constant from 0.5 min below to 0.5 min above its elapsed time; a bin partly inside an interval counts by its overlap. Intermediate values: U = 11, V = 9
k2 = -0.5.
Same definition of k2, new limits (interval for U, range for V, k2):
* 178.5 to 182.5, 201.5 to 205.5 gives 0.3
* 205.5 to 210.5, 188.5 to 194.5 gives 0.6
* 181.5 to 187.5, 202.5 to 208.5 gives 0.2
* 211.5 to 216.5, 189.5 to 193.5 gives -0.2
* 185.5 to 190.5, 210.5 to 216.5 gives 0.1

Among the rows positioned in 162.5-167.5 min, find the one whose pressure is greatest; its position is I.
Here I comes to 163.0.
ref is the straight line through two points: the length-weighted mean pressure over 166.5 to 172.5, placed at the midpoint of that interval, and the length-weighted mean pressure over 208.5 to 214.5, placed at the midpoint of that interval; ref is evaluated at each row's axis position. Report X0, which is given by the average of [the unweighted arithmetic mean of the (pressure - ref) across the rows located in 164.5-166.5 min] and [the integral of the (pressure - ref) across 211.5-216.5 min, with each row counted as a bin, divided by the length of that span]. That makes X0 5.5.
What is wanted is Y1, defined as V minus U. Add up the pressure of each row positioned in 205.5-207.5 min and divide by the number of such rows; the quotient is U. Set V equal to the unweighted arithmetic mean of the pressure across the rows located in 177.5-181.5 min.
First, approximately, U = 46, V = 16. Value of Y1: -30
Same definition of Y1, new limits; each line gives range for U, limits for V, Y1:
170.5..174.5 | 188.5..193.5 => 14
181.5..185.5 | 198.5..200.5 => 7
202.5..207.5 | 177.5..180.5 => -26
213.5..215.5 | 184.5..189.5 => -32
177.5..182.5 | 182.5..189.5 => 6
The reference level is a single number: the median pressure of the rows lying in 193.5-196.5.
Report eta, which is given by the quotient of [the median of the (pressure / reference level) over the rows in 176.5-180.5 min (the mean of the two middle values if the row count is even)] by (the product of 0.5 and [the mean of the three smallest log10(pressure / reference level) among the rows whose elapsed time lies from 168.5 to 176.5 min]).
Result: -2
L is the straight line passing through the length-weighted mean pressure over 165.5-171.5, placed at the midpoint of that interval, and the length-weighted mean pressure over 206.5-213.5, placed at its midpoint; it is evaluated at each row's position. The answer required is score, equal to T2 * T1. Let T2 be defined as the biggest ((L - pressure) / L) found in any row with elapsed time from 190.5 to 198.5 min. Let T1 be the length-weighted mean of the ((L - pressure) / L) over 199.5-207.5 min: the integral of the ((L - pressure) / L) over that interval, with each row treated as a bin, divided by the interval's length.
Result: 0.061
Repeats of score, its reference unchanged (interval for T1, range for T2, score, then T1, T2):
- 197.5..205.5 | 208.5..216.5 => 0.008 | 0.27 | 0.03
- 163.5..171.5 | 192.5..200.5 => -0.050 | -0.12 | 0.43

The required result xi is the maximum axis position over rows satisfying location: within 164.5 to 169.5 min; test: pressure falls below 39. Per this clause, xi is 169.0 min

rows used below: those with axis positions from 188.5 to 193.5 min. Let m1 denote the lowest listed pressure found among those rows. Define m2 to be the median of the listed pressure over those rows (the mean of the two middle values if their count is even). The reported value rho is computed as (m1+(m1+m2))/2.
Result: 44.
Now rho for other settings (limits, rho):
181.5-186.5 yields 27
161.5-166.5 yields 44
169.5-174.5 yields 27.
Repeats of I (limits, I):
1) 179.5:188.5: 188.0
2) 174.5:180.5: 175.0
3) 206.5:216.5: 216.0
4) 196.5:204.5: 204.0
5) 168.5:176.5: 169.0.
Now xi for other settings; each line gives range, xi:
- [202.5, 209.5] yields 203.0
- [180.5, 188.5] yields 188.0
